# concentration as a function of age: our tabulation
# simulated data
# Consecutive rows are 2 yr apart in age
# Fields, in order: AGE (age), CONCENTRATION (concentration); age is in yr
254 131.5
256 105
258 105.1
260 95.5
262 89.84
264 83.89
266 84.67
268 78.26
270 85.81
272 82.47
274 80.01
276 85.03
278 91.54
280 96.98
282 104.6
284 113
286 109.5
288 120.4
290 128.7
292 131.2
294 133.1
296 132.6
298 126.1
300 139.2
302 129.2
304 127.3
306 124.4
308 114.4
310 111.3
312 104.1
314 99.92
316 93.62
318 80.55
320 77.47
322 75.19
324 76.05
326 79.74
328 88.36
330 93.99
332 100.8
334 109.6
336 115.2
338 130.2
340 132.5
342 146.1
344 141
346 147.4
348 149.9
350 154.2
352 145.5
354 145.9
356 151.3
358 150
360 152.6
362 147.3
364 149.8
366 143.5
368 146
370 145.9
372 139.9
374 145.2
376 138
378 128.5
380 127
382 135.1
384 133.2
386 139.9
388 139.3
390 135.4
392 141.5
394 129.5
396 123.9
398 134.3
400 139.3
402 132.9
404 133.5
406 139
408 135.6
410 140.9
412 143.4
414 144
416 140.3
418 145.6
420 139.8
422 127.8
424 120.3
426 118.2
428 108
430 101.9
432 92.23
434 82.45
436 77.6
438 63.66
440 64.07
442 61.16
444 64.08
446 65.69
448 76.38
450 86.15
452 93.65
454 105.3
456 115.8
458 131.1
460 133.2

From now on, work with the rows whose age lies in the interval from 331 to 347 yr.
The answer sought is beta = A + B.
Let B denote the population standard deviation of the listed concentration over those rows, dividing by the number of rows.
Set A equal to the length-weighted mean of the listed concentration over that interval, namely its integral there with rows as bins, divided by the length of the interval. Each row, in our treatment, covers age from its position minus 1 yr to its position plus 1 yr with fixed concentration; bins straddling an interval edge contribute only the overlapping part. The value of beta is 144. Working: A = 128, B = 16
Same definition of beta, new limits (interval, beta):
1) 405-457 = 135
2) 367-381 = 146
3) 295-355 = 141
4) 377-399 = 139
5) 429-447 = 89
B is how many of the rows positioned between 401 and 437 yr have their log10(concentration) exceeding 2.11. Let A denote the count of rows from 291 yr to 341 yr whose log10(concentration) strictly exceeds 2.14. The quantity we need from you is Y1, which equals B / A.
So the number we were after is 10.0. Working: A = 1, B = 10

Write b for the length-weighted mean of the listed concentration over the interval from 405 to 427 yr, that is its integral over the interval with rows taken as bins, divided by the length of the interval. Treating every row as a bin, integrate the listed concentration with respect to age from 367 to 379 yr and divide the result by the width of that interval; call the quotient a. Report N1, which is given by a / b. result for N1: 1.0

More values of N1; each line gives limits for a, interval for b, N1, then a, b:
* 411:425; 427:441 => 1.6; 137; 84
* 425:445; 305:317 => 0.8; 83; 108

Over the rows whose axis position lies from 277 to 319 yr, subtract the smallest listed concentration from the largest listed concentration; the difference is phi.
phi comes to 59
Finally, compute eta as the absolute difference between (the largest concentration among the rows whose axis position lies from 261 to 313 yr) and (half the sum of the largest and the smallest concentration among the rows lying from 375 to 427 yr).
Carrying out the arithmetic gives 7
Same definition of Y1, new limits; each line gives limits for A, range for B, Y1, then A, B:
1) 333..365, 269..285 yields 0.0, 12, 0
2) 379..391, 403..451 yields 4.5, 2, 9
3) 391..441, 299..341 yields 0.4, 9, 4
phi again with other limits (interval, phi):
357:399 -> 29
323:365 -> 78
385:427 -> 27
